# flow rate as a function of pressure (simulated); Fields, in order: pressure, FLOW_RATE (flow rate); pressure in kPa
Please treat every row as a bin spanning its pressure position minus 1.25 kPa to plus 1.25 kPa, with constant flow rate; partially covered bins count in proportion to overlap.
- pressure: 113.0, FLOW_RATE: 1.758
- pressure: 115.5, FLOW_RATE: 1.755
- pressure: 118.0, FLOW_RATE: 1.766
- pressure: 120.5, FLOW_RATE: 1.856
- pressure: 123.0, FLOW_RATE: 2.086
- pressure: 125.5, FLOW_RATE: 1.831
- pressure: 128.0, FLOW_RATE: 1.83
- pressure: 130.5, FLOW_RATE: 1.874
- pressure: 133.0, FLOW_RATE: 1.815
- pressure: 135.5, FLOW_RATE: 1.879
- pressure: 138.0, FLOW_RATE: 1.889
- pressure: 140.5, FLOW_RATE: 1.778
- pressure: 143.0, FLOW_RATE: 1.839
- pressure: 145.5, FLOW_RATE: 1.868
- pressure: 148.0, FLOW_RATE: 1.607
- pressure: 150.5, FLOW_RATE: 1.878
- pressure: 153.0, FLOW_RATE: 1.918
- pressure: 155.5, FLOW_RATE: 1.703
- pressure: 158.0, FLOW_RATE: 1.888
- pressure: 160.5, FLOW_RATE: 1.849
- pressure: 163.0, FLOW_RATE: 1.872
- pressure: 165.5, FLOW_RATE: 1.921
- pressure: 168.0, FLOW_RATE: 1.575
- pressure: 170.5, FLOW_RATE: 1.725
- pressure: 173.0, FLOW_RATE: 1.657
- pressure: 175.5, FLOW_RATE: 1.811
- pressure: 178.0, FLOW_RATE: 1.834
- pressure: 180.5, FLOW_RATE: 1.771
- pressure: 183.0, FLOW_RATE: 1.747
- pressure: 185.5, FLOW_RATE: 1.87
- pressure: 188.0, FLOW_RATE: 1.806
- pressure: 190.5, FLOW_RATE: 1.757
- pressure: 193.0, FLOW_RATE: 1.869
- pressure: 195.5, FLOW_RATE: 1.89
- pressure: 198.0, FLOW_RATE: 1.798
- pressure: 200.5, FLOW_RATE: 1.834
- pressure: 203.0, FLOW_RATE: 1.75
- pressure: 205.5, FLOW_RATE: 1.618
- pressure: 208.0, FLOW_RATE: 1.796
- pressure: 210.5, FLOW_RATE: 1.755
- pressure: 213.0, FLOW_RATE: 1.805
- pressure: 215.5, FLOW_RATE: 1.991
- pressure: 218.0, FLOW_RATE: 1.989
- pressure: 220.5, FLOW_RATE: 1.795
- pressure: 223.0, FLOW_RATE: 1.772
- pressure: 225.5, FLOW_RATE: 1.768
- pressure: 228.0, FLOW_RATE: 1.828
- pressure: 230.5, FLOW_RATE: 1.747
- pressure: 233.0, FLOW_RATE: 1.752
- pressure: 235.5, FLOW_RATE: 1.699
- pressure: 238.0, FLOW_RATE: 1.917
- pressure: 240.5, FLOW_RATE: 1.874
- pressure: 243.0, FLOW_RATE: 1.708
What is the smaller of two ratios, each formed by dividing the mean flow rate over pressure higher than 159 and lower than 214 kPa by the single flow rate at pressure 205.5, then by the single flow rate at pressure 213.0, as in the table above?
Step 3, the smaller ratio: 0.990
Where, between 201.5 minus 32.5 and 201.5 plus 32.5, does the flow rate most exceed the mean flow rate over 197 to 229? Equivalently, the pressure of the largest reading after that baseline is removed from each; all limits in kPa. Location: 215.5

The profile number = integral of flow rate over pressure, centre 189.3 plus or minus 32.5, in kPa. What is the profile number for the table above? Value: 117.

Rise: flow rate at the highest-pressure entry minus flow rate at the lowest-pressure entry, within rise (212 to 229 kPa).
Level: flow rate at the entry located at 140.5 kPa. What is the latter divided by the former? 77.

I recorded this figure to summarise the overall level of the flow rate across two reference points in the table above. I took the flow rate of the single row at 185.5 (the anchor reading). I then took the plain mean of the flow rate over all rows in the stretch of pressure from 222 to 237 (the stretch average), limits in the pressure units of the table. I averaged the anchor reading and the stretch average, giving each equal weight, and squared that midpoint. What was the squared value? 3.30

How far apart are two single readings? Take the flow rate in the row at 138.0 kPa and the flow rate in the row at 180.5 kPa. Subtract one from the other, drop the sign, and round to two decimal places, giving 0.12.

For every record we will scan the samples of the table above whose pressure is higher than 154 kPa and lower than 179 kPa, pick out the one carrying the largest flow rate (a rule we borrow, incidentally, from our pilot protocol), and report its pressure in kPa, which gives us 165.5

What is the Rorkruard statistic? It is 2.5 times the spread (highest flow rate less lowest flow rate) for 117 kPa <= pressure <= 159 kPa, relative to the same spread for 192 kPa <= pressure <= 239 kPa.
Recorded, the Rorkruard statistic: 3.2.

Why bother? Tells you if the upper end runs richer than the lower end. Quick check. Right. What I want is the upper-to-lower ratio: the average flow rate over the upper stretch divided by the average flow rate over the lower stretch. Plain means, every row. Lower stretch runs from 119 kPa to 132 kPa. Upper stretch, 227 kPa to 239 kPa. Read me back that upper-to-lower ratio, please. 0.94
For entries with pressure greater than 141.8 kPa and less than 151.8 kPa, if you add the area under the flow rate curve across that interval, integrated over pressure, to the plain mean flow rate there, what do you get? 20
